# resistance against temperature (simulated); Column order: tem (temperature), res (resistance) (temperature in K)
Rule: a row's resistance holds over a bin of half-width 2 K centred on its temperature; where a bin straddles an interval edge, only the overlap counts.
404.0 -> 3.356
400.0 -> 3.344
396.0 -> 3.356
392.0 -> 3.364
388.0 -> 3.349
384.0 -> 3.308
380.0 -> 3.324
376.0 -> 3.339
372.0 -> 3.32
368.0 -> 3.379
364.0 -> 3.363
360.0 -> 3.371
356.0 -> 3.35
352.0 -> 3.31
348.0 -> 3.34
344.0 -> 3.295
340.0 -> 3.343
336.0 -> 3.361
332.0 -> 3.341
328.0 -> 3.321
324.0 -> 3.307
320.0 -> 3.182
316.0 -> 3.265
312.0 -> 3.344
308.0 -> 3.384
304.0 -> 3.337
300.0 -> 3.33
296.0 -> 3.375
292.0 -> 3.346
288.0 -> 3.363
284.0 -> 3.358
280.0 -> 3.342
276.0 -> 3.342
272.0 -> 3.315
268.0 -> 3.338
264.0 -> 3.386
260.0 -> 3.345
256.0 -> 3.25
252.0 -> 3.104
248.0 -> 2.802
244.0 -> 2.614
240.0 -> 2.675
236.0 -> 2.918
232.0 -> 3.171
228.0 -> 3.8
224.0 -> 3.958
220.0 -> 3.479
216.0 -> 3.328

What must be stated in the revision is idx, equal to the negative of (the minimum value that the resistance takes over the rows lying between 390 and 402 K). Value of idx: -3.34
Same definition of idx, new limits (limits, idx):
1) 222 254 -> -2.61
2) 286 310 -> -3.33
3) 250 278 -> -3.10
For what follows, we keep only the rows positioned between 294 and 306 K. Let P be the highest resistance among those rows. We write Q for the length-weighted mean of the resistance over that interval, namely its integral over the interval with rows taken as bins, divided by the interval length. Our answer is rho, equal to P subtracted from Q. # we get -0.0277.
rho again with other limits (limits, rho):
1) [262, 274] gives -0.0397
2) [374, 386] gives -0.0153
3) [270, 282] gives -0.0090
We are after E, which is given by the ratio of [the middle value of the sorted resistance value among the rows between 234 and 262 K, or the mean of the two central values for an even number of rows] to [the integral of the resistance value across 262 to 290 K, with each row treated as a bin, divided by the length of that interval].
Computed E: 0.87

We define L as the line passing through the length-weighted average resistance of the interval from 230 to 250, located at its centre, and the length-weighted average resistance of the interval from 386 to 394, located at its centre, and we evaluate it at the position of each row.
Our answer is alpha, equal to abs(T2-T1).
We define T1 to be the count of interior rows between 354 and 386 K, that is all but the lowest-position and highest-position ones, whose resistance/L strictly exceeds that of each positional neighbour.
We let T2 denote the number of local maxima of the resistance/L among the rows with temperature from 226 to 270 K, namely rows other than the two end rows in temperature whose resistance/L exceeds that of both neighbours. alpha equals 2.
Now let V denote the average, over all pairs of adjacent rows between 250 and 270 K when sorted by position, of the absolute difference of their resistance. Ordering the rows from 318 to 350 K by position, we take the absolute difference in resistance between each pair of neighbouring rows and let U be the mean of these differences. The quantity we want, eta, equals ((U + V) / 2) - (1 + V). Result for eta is -1.02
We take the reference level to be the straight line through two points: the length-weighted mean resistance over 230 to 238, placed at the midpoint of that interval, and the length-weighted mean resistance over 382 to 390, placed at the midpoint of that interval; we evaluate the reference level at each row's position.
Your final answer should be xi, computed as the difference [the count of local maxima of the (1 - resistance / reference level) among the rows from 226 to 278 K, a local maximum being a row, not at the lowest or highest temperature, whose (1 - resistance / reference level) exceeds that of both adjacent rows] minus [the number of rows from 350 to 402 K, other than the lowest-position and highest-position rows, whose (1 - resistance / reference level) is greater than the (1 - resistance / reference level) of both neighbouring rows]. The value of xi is -1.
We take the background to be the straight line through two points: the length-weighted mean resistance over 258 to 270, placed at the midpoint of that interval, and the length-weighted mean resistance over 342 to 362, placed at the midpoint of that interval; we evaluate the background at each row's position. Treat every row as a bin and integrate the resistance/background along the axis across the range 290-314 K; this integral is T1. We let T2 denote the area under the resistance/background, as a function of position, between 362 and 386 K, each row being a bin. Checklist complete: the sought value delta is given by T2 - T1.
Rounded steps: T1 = 24.0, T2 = 24.1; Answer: 0.0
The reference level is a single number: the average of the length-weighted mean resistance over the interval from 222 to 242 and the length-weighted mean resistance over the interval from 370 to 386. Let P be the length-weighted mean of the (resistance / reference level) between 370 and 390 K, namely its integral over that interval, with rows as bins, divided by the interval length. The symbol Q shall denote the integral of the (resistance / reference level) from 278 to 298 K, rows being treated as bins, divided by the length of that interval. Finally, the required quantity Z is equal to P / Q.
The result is 0.99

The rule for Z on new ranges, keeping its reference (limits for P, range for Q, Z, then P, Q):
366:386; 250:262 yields 1.03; 1.01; 0.98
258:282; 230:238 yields 1.10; 1.01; 0.92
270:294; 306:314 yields 0.99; 1.01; 1.02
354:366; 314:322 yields 1.04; 1.01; 0.97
